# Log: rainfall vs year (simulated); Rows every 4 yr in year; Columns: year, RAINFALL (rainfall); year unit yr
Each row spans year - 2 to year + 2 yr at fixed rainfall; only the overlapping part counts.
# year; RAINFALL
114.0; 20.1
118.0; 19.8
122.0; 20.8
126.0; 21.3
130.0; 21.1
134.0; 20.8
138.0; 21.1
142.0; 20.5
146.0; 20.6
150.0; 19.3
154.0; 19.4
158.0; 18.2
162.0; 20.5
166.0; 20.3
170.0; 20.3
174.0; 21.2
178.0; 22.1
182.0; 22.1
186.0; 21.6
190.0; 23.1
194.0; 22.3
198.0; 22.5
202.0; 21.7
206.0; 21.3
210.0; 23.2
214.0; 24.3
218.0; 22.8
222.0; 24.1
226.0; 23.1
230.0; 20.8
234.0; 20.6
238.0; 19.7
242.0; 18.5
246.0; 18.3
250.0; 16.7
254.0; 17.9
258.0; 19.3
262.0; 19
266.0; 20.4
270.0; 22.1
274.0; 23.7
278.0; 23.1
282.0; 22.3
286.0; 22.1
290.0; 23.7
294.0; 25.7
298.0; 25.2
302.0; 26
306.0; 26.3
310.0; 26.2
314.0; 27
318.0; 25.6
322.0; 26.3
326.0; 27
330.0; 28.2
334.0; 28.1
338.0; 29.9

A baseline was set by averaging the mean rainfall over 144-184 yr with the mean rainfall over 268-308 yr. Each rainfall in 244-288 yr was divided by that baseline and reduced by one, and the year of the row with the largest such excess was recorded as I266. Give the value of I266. 274.0 yr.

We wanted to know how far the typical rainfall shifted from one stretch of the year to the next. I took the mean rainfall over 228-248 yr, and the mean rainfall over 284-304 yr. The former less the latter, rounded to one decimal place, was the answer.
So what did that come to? -5.0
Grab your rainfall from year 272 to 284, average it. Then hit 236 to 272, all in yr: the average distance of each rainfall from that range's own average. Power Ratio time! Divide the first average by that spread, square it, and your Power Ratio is 413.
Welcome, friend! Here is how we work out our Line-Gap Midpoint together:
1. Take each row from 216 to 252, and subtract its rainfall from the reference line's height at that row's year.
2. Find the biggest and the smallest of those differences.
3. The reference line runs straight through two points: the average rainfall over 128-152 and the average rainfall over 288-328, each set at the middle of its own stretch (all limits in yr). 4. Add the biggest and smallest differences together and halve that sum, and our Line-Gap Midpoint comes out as 3.2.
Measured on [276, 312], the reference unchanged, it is 1.3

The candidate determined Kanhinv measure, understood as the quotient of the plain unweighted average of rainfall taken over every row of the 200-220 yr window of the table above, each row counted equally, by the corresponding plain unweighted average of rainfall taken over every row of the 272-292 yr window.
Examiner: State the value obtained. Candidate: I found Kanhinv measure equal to 0.99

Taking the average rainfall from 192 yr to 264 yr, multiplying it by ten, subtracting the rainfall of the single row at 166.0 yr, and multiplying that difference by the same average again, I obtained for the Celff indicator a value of 3942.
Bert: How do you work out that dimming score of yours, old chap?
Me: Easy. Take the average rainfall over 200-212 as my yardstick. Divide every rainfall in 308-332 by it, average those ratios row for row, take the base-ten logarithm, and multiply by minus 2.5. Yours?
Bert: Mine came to -0.21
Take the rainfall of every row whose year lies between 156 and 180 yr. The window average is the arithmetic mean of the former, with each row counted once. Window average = 20.4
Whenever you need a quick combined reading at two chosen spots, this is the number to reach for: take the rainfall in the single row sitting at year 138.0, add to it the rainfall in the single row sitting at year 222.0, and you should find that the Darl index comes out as 45.2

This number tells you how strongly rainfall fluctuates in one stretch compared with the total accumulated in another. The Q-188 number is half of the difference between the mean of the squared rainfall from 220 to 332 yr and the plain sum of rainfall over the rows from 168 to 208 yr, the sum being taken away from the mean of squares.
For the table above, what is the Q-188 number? 156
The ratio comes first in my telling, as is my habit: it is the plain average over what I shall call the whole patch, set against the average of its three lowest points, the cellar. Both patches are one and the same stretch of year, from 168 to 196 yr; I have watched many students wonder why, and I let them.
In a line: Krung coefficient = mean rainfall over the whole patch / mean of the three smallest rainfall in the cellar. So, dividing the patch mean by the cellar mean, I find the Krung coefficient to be 1.04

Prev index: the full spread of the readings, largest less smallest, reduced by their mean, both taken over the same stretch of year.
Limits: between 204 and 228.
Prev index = -20.1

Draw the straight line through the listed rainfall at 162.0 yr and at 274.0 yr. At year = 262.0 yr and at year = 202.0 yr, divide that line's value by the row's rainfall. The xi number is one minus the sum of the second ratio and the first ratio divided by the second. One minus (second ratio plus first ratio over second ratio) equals -1.23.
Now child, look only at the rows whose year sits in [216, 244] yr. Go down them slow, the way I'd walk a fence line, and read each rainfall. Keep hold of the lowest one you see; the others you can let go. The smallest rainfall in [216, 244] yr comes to 18.5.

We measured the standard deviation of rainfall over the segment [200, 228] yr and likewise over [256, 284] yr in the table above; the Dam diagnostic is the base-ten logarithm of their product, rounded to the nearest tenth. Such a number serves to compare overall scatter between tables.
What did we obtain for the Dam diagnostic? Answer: 0.3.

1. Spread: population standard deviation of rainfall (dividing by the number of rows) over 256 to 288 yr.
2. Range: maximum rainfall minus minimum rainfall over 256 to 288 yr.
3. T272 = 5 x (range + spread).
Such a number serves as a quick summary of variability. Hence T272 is 32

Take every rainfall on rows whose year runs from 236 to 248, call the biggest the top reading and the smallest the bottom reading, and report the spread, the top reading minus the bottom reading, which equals 1.4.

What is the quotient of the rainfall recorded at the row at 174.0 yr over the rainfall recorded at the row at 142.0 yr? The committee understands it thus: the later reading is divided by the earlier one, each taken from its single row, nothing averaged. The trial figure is 1.03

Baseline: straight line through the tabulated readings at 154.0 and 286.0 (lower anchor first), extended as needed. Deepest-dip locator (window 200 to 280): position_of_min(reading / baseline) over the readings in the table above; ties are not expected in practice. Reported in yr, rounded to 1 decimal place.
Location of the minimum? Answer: 250.0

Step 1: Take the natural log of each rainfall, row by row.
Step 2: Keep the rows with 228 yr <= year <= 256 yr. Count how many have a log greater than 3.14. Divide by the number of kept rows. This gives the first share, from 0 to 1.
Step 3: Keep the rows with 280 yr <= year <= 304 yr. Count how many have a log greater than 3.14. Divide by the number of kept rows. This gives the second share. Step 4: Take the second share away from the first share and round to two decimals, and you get -0.67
